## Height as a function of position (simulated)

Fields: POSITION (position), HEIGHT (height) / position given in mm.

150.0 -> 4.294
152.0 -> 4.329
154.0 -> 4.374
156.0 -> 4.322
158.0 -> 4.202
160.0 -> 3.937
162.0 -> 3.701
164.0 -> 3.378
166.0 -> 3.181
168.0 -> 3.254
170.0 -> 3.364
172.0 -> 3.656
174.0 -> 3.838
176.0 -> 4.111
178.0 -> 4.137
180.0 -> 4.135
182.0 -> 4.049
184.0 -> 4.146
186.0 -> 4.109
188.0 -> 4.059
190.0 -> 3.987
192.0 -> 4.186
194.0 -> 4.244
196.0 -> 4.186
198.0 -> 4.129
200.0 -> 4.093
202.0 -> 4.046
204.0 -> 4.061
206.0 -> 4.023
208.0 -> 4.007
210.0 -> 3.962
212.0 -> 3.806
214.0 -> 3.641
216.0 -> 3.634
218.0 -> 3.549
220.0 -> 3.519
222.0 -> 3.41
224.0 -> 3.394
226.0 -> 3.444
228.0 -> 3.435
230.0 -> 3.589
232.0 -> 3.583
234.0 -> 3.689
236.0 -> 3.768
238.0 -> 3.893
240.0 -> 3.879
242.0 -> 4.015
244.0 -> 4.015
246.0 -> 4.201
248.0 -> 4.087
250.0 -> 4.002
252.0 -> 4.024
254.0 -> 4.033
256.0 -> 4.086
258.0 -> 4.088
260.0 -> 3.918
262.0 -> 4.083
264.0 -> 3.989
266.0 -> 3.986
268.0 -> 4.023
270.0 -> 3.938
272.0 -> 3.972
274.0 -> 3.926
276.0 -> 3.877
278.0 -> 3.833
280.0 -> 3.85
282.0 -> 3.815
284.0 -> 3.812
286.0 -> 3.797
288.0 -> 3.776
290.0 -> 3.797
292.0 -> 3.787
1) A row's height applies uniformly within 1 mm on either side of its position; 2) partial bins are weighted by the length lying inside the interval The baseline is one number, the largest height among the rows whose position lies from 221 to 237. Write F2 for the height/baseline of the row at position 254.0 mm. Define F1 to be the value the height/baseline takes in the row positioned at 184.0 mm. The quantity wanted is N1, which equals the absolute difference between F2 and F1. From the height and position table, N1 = 0.030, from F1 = 1.10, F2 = 1.07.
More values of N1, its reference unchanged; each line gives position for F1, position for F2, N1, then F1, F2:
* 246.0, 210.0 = 0.063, 1.11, 1.05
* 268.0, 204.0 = 0.010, 1.07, 1.08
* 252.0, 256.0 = 0.016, 1.07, 1.08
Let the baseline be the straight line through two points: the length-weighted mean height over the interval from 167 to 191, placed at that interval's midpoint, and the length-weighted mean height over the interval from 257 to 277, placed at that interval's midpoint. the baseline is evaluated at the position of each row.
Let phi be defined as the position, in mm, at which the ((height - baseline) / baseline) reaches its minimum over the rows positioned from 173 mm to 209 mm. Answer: 174.0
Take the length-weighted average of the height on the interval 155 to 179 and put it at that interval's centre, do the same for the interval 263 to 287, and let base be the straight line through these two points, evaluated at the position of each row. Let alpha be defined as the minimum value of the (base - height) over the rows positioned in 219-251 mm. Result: -0.34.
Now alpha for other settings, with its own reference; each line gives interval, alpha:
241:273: -0.34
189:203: -0.45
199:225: -0.29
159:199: -0.45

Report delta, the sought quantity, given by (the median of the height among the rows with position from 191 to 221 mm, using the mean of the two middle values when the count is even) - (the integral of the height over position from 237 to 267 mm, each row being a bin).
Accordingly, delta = -117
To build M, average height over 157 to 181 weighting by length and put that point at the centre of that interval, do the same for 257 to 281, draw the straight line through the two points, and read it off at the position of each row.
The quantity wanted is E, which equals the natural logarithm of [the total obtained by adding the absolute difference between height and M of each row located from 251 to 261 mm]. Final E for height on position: -0.61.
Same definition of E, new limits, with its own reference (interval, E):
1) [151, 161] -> 0.95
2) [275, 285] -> -0.33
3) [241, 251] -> -0.24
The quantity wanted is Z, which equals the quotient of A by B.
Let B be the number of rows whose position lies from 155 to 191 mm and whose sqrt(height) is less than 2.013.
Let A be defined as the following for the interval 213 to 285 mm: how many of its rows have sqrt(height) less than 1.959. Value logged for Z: 1.50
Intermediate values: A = 15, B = 10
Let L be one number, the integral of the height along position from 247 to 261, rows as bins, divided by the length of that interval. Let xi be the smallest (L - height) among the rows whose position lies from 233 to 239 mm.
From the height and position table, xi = 0.14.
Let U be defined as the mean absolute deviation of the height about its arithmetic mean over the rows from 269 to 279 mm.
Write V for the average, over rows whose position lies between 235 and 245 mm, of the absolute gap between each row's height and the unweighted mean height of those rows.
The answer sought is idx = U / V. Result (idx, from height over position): 0.54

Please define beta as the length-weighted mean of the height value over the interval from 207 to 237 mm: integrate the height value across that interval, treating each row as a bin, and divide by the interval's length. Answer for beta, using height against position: 3.63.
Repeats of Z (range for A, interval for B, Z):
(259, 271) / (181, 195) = 0.00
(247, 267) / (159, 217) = 0.00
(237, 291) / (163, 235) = 0.25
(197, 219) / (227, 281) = 0.18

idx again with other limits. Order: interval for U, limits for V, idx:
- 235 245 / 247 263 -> 1.76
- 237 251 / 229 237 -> 1.06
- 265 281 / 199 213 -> 0.82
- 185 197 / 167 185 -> 0.26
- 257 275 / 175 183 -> 1.65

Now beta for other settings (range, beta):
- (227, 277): 3.92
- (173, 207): 4.09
